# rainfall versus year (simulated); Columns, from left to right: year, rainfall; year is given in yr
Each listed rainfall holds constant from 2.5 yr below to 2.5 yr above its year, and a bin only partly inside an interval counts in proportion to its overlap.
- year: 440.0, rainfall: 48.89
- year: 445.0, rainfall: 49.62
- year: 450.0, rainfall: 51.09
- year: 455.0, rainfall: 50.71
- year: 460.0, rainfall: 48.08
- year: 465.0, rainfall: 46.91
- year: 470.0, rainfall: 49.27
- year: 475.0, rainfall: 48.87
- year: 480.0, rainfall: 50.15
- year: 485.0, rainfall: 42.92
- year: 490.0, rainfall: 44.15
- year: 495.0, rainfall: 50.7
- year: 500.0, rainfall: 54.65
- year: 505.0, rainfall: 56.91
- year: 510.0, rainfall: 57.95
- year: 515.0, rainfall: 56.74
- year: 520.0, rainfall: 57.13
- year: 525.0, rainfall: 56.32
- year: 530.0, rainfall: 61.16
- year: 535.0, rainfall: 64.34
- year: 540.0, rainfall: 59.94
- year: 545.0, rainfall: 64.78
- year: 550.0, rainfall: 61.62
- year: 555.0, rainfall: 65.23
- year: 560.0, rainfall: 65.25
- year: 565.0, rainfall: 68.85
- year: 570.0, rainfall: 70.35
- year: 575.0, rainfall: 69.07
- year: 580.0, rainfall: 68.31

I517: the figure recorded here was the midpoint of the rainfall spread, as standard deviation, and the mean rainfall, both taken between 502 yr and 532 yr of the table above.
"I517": 30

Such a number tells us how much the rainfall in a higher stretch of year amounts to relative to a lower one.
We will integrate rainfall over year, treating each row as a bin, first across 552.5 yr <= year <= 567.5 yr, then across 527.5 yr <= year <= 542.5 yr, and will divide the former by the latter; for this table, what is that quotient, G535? 1.07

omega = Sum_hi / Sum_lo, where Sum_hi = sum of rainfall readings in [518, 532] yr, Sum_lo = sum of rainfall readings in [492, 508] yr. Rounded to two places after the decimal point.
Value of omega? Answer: 1.08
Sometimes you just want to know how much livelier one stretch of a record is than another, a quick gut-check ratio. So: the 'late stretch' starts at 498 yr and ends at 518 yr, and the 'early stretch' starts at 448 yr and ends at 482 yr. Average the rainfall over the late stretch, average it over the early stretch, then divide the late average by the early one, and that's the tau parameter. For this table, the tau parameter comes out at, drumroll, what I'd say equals 1.15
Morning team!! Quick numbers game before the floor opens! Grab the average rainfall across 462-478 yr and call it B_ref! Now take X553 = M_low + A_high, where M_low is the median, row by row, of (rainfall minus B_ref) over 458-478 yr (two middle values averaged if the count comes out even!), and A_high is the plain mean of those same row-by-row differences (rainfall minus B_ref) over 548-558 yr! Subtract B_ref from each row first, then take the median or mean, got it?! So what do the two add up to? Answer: 15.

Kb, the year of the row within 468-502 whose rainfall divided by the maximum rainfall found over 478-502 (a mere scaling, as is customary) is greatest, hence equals 500.0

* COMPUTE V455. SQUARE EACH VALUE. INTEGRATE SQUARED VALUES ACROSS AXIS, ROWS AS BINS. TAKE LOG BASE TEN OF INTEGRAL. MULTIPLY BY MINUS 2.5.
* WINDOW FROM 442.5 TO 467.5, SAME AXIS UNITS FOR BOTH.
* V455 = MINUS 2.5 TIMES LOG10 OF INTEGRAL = -12.0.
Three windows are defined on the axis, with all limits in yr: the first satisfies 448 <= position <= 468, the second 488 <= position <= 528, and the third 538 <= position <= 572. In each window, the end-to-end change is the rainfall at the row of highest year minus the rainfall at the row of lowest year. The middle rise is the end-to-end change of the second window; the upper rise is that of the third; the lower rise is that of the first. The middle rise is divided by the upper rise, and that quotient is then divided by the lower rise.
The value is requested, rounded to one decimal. -0.3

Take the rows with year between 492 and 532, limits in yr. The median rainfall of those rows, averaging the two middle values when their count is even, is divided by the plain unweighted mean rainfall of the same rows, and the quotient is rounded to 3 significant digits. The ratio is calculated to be 1.01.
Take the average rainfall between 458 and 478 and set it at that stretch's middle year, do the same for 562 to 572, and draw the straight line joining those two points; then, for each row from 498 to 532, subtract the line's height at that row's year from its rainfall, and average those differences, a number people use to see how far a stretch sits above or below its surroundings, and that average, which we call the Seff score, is -1.1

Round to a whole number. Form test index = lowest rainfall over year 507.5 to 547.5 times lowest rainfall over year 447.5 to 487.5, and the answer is 2417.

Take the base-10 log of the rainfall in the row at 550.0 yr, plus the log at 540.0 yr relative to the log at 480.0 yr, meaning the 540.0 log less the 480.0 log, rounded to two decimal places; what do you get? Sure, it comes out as 1.87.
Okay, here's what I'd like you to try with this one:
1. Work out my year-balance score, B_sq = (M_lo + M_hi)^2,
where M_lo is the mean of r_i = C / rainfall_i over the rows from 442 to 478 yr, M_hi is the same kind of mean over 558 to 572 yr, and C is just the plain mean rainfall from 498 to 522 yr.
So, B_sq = 3.94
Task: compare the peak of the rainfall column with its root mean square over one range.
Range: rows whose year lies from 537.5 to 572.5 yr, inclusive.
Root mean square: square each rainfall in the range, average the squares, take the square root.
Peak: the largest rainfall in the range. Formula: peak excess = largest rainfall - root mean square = 5.1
